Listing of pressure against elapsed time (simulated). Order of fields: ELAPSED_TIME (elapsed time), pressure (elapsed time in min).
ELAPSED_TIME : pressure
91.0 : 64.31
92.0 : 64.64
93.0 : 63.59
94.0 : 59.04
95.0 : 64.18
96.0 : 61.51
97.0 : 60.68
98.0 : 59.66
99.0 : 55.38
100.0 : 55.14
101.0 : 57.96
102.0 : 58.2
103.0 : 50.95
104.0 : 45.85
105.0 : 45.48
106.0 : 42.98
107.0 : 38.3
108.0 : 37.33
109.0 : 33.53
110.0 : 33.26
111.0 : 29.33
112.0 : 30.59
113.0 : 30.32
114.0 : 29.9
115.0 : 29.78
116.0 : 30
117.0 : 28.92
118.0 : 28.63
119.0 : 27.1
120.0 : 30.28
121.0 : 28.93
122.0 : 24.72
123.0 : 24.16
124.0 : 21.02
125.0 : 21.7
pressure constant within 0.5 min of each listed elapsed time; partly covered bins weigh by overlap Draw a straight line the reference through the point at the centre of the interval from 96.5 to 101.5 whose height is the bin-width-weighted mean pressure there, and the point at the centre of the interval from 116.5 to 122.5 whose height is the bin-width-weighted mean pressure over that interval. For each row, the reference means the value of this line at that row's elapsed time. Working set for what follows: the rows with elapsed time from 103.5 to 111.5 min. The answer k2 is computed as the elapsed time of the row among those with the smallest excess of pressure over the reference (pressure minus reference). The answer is 111.0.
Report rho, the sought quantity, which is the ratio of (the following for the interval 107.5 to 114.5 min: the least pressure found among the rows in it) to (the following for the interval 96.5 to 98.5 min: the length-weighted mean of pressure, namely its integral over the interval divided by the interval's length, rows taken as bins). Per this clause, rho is 0.5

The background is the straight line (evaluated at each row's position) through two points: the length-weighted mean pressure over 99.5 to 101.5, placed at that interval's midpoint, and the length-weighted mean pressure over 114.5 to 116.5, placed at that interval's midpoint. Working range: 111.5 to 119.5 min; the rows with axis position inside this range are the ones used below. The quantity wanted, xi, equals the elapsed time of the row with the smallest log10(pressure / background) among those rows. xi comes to 112.0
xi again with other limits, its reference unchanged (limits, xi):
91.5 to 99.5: 94.0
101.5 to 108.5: 107.0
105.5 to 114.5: 111.0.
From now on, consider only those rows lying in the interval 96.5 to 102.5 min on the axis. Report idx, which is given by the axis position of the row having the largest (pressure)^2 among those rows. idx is 97.0 min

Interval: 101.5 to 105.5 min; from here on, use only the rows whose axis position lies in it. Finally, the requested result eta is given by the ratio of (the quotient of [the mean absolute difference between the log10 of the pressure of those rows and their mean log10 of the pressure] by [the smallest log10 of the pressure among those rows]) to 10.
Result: 0.0023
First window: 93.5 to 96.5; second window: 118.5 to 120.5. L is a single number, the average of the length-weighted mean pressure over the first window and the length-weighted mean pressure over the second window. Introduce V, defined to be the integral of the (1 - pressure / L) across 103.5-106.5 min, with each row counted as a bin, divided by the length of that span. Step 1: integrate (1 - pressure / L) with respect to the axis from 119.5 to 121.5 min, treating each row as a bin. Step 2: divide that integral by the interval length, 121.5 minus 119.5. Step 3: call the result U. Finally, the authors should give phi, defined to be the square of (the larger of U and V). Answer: 0.12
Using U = 0.34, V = 0.01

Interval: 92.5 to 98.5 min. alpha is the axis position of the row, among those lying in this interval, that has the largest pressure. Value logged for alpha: 95.0 min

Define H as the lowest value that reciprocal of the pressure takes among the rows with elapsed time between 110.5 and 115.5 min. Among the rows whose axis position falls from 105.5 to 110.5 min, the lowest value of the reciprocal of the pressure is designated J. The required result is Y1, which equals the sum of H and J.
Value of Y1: 0.056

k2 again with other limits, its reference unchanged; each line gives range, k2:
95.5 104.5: 104.0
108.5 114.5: 111.0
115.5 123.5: 116.0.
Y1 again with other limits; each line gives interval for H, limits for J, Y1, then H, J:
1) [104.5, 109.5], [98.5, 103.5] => 0.039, 0.022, 0.017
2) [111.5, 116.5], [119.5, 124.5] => 0.066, 0.033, 0.033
